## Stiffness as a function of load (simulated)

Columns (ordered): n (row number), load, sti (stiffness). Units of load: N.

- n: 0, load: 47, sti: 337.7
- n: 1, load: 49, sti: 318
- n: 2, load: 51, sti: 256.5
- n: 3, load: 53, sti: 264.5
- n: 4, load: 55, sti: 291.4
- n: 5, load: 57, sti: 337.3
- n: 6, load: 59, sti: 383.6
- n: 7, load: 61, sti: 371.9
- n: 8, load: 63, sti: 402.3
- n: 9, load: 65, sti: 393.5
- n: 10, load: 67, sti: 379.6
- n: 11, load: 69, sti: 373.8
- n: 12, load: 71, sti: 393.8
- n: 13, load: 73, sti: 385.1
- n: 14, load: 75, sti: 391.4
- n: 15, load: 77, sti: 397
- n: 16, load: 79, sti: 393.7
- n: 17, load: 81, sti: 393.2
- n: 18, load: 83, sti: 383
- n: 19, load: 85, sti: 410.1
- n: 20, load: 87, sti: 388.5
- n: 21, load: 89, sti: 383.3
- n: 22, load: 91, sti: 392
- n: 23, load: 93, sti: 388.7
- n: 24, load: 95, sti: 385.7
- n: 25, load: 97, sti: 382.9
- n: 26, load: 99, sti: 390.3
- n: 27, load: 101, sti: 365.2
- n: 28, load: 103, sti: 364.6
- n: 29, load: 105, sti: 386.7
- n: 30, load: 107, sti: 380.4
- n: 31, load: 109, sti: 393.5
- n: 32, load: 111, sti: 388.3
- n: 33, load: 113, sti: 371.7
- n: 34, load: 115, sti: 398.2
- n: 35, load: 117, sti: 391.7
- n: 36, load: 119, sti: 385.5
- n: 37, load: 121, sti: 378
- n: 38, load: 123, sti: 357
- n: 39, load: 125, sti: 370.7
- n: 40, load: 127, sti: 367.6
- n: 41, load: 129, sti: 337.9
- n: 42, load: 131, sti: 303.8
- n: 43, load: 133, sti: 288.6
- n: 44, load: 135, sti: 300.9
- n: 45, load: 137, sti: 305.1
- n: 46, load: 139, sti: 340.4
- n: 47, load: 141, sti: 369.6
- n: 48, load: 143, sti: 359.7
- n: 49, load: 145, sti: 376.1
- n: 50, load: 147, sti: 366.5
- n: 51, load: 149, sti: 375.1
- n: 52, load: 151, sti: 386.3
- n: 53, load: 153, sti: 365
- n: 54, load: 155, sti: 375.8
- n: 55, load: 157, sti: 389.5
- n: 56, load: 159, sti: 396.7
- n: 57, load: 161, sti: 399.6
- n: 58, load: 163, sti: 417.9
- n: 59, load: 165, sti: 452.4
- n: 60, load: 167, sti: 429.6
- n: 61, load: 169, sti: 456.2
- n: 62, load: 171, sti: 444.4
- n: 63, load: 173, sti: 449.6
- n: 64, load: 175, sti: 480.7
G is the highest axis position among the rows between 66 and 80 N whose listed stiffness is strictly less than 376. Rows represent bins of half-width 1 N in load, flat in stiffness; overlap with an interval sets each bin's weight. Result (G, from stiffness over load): 69 N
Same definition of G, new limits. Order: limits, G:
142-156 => 155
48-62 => 61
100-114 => 113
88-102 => 101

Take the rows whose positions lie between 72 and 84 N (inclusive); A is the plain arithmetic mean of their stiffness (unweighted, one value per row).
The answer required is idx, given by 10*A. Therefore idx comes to 3906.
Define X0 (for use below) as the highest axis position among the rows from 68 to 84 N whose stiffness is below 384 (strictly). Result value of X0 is 83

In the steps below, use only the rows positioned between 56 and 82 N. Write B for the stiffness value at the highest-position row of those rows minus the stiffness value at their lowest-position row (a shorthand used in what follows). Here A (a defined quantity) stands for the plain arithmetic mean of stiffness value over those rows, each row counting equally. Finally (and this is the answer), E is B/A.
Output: 0.15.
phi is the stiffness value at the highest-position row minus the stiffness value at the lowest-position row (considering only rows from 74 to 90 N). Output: -8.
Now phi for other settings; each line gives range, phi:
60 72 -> 22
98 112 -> -2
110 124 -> -31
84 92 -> -18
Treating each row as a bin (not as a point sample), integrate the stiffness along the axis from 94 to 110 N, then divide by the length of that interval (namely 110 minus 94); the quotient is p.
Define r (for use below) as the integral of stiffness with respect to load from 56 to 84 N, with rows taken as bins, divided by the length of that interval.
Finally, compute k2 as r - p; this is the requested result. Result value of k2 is 3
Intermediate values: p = 381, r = 384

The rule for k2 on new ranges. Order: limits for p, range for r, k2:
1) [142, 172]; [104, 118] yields -12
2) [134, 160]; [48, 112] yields 10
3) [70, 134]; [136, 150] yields -22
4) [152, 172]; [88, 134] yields -41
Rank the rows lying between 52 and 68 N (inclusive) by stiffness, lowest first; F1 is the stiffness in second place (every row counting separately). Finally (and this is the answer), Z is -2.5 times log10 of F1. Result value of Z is -6.16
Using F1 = 291.4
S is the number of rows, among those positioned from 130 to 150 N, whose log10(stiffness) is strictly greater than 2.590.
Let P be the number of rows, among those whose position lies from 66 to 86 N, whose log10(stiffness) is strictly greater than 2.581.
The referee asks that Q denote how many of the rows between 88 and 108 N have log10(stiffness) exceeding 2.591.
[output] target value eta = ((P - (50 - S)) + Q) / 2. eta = -20.0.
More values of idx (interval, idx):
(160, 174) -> 4357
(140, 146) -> 3685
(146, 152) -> 3760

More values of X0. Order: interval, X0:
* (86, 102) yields 101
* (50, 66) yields 61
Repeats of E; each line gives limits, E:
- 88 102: -0.05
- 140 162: 0.08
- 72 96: 0.00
